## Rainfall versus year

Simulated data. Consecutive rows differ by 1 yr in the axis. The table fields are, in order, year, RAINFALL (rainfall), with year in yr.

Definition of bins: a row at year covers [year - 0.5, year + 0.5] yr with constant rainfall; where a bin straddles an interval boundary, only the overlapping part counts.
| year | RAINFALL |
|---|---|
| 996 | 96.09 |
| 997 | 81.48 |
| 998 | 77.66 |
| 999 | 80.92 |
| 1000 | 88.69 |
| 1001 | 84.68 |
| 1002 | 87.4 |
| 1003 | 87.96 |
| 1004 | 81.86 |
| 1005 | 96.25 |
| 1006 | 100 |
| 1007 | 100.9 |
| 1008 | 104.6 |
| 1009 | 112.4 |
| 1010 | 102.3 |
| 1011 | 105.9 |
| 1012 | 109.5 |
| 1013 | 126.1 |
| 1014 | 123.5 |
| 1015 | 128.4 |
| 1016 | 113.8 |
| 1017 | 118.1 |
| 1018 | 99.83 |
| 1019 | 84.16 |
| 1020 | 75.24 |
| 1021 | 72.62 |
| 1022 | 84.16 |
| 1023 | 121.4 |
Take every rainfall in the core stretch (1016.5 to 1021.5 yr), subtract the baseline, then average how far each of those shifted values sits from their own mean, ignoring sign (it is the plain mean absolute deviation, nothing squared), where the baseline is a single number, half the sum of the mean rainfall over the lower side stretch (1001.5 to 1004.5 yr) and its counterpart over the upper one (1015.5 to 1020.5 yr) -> 15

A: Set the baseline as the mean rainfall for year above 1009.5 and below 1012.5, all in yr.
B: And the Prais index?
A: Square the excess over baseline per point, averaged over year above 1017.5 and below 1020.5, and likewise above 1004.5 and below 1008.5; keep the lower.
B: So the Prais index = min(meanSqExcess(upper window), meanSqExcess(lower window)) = 39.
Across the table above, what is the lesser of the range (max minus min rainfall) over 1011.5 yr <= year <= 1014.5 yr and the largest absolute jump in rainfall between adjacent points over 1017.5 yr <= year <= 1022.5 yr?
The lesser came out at 16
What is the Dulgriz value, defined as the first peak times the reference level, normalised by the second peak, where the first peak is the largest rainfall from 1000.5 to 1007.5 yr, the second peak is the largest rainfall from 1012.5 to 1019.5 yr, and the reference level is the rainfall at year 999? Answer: 64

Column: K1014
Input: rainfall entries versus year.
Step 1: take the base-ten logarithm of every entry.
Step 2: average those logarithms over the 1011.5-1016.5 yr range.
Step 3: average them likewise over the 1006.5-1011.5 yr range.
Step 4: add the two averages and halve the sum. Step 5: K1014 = 2.05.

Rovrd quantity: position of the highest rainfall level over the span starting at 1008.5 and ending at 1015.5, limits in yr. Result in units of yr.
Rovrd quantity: 1015 yr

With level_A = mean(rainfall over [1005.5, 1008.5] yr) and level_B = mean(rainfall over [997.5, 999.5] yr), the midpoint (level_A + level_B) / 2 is 91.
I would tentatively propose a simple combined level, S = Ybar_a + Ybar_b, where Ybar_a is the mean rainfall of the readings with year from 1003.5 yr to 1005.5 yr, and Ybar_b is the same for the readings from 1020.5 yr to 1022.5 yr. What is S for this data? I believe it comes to 167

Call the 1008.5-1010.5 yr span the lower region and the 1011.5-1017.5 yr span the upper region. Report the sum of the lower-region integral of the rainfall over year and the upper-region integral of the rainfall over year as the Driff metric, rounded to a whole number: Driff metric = 934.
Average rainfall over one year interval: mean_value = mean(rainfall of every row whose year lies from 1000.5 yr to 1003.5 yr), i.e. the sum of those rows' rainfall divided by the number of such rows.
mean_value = 87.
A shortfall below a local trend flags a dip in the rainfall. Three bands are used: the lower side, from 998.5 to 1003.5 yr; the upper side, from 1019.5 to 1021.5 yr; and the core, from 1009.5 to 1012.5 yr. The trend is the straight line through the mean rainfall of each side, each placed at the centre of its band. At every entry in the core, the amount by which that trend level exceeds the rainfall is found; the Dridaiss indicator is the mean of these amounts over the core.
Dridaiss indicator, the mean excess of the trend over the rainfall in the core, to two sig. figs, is -26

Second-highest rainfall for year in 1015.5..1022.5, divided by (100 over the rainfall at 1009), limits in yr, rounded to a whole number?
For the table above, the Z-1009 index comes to 128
